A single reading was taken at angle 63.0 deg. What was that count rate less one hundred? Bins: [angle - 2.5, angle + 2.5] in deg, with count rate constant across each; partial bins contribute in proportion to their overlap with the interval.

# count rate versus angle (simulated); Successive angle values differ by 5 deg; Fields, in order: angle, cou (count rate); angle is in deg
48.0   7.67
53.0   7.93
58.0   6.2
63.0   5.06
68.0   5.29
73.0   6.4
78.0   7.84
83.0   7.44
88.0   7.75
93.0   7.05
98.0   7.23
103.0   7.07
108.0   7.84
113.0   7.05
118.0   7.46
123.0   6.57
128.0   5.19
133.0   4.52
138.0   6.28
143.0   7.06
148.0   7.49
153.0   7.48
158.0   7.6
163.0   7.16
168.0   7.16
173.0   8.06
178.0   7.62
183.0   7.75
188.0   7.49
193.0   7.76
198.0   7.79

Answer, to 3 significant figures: -94.9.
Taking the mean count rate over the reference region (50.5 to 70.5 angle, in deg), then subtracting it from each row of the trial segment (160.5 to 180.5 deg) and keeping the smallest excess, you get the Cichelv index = 1.0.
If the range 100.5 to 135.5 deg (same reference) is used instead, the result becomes -1.6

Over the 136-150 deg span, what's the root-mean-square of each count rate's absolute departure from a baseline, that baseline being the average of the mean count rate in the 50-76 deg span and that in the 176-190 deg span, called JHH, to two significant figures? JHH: 0.50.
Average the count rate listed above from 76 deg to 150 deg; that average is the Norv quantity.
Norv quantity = 6.9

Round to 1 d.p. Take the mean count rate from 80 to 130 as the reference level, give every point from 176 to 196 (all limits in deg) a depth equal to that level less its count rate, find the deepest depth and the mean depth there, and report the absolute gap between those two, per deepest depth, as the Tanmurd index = -0.4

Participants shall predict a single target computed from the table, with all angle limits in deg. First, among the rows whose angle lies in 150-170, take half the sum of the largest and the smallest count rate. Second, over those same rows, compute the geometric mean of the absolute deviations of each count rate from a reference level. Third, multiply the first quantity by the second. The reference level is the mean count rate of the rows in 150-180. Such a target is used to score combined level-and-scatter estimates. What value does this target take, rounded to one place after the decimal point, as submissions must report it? 1.0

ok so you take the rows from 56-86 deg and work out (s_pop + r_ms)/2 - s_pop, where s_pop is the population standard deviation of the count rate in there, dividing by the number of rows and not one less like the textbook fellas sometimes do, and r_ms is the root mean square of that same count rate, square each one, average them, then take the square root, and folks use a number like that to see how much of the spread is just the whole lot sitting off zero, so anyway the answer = 2.7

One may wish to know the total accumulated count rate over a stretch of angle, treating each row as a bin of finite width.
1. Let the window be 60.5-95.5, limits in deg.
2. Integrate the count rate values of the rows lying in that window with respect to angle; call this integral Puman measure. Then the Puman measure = 234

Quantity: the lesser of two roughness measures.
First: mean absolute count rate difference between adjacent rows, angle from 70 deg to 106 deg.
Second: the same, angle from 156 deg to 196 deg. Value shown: 0.3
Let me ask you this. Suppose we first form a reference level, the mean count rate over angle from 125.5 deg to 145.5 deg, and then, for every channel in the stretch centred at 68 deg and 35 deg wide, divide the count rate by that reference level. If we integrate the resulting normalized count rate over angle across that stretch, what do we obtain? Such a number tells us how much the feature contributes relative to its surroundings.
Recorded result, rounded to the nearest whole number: 40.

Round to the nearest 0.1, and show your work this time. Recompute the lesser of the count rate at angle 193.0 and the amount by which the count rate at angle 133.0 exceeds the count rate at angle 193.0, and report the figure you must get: -3.2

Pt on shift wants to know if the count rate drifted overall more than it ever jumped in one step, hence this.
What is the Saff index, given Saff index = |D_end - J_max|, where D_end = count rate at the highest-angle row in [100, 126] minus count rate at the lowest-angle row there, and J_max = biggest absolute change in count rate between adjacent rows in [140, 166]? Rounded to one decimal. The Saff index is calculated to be 0.9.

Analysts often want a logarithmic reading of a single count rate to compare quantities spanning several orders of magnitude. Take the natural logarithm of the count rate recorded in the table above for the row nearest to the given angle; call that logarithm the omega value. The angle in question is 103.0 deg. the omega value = 1.96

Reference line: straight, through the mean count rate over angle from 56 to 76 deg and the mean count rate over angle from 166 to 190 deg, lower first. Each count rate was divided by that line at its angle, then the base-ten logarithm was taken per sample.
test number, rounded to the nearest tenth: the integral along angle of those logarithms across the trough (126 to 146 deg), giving -1.7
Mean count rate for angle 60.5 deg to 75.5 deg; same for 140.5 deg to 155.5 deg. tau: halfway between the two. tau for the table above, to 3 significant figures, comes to 6.46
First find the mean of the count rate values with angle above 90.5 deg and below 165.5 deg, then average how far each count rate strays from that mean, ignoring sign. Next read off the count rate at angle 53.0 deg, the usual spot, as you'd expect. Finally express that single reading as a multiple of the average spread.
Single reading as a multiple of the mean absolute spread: 12.1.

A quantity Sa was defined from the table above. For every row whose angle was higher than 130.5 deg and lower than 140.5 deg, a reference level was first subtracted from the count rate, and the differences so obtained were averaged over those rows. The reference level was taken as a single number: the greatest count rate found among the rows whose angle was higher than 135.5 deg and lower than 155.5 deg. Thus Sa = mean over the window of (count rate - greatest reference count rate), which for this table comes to -2.1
